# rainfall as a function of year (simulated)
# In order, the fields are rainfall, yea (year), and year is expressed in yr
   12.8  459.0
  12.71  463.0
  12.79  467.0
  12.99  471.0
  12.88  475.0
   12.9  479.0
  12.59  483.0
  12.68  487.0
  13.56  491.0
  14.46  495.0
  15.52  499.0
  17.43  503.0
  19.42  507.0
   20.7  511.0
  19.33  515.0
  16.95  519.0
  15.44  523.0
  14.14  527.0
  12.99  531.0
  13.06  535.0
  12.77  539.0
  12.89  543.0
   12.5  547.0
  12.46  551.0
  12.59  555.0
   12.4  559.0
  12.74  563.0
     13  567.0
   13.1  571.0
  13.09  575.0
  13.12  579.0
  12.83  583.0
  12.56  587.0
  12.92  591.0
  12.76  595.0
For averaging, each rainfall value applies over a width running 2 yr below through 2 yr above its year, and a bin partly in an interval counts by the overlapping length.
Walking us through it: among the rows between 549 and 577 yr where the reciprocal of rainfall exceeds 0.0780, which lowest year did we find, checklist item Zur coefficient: 551.0 yr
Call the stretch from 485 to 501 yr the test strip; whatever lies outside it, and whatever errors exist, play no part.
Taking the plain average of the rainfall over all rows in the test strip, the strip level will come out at 14.1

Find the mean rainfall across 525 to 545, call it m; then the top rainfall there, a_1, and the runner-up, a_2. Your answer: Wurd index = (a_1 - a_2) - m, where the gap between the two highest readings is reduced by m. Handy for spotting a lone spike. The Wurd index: -12.1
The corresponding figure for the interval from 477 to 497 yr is -12.3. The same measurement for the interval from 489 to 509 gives -14.1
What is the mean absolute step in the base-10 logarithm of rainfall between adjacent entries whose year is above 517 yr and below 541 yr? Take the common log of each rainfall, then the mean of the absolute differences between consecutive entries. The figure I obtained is 0.026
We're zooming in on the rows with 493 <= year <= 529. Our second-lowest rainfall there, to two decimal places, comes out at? 14.46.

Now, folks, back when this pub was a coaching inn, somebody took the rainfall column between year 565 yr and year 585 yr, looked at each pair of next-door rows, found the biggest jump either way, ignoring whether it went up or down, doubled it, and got 0.6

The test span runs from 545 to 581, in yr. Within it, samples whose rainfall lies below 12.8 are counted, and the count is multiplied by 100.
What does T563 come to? 500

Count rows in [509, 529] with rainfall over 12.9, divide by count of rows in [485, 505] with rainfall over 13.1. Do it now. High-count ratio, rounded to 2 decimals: 1.25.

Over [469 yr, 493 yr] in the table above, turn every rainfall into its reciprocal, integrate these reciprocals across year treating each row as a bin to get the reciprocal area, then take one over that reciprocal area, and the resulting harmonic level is 0.54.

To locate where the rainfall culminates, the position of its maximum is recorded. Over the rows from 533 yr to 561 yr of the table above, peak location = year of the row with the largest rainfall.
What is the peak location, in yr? 535.0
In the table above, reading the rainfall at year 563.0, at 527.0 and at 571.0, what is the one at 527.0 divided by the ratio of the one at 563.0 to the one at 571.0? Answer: 15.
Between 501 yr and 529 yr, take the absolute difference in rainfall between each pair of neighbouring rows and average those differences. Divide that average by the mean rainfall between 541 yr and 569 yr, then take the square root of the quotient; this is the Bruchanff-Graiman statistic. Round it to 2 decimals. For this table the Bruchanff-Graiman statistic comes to 0.36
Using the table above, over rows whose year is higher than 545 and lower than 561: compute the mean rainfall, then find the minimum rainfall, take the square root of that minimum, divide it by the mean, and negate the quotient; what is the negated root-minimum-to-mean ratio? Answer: -0.28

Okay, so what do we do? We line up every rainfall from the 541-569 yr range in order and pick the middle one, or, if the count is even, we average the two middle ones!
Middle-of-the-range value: 12.6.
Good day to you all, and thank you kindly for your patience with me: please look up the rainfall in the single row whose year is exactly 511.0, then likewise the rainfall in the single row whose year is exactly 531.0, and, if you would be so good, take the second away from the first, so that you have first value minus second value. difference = 8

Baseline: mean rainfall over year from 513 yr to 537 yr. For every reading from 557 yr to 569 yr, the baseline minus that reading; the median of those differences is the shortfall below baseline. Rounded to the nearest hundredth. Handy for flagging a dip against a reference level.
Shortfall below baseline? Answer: 2.58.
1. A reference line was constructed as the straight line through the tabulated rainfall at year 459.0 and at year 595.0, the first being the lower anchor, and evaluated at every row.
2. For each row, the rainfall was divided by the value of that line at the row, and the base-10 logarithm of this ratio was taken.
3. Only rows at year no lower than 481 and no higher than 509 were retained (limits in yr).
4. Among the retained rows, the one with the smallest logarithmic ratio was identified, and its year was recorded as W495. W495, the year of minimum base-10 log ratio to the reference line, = 483.0 yr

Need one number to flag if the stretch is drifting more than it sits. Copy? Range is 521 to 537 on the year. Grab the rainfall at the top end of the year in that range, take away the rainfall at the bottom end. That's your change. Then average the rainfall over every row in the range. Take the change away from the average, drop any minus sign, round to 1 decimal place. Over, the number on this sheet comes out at 16.3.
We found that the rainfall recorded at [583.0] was 12.83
